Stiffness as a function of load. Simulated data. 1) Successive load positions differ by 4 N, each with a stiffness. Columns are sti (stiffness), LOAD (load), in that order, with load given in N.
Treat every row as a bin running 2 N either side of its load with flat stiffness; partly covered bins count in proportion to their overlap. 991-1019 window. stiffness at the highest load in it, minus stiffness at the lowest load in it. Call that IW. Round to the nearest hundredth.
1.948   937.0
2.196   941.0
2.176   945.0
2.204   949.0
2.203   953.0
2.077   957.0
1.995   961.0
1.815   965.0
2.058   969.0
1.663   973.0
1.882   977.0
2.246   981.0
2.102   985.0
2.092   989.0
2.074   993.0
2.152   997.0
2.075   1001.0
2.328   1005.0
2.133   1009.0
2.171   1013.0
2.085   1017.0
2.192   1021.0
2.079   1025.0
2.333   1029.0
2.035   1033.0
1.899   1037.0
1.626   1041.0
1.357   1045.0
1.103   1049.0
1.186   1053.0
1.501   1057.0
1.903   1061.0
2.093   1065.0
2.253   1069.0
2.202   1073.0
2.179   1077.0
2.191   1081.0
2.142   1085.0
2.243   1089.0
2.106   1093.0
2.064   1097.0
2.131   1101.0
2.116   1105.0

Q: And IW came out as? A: 0.01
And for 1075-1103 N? -0.05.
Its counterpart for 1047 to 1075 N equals 1.10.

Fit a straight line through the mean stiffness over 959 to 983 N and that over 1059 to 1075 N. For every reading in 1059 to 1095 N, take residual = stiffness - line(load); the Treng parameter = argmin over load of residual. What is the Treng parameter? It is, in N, 1061.0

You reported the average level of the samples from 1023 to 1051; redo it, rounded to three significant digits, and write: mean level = 1.78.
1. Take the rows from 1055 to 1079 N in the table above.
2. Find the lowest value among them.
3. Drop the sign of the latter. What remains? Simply 1.50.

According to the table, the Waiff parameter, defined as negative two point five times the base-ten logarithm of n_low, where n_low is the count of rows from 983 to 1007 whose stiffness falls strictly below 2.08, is -0.75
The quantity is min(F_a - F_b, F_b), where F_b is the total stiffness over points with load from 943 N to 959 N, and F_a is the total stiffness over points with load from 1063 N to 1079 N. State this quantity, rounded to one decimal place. 0.1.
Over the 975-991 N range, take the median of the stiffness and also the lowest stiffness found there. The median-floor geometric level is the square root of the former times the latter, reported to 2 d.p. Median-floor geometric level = 1.99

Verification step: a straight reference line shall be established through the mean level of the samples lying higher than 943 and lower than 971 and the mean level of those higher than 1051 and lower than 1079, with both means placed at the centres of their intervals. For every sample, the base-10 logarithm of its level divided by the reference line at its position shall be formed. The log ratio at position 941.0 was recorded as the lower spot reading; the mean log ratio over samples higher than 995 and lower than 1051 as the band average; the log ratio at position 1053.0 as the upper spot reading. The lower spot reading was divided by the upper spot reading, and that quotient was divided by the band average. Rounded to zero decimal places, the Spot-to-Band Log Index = 11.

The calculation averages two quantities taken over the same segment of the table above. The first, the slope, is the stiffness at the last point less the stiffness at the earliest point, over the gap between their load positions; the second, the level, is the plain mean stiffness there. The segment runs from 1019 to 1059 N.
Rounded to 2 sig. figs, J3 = 0.86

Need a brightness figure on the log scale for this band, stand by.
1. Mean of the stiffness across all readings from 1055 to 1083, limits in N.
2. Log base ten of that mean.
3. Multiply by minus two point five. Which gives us -0.777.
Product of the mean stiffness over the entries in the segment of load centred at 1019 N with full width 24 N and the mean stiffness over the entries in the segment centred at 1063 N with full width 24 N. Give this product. 4.02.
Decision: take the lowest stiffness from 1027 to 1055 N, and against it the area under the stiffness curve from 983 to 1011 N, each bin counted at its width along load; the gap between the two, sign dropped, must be 59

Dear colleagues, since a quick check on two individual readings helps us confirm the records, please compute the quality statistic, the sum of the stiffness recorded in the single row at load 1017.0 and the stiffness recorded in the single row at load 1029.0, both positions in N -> 4.42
